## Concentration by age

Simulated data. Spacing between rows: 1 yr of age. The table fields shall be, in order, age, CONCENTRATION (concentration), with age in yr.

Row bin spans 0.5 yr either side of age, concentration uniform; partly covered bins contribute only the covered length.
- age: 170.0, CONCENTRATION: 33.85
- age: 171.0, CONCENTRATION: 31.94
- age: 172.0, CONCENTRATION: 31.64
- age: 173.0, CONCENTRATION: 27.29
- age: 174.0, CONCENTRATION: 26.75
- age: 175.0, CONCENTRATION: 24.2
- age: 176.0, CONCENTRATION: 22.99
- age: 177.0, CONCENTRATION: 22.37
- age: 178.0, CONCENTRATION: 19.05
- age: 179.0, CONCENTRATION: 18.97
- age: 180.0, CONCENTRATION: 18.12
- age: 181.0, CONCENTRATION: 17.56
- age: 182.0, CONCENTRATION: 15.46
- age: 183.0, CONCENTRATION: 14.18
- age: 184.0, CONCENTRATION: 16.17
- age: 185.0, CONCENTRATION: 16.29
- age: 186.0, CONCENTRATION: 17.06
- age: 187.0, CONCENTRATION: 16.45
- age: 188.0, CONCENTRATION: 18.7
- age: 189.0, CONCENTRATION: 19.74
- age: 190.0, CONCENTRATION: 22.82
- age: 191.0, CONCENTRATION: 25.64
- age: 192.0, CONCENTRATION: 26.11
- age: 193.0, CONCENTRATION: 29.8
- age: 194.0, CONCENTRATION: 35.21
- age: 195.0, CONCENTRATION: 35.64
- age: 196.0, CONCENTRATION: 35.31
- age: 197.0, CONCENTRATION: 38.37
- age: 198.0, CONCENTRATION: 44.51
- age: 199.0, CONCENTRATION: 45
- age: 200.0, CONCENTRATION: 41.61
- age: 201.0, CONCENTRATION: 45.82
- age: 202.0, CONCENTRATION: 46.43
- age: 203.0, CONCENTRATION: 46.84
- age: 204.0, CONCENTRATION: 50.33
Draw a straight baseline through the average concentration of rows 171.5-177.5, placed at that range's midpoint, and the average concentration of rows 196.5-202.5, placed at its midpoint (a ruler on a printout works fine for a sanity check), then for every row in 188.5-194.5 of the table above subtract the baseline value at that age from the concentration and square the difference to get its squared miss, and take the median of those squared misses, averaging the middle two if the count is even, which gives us 146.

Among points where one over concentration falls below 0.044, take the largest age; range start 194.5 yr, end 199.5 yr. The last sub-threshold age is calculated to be 199.0 yr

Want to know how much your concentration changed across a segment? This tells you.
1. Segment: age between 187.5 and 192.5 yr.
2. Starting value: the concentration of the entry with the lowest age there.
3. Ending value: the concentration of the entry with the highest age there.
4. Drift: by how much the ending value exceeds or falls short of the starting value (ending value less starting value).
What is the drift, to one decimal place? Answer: 7.4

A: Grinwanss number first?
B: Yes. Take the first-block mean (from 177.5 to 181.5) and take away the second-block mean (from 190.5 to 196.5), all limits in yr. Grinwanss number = -13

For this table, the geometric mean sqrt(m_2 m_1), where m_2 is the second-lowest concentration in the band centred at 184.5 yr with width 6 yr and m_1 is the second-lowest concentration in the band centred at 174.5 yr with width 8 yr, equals 19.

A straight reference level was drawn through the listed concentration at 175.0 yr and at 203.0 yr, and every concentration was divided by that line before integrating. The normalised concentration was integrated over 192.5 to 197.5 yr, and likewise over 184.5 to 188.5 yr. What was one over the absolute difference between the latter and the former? 0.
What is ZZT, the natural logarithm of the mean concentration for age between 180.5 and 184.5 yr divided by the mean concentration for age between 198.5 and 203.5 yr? -1.0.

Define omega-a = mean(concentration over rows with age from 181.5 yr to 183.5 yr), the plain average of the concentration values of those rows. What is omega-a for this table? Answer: 15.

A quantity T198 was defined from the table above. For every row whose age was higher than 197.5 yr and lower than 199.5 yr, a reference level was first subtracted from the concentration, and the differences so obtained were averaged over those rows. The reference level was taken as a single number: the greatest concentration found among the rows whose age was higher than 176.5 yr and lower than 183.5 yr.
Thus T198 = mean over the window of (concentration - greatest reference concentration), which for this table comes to 22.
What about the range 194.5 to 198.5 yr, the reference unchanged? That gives 16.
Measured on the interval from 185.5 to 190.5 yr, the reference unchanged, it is -3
